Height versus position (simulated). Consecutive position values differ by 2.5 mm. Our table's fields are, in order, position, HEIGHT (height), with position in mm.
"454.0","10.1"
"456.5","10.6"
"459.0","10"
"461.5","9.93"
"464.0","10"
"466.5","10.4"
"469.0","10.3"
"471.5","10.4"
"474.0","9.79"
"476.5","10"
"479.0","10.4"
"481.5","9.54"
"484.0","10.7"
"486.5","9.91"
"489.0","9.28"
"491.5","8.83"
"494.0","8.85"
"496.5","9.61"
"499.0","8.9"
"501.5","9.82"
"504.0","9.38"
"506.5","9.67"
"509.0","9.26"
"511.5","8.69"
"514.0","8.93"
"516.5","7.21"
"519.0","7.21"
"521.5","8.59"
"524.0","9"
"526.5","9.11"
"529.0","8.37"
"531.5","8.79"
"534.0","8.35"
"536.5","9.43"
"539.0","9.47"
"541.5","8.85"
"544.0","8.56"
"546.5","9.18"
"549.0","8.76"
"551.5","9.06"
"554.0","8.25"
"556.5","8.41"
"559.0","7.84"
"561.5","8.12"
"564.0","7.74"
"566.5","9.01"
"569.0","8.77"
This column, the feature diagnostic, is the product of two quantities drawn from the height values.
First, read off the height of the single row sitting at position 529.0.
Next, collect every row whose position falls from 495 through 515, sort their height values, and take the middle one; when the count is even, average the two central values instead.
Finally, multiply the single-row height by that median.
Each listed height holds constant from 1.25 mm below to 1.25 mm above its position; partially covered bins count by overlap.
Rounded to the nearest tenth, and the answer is 78.0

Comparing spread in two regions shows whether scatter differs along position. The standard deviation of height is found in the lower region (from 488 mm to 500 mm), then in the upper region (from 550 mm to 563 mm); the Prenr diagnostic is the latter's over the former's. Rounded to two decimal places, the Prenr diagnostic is 1.33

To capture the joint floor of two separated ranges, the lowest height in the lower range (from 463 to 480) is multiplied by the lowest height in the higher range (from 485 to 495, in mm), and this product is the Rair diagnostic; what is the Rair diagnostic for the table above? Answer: 86.4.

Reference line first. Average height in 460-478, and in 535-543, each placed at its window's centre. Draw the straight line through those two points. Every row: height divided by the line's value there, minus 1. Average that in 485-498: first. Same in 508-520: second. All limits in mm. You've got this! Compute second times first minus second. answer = 0.14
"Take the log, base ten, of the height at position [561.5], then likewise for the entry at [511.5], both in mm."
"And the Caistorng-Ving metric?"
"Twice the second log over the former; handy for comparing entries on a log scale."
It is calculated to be 2.06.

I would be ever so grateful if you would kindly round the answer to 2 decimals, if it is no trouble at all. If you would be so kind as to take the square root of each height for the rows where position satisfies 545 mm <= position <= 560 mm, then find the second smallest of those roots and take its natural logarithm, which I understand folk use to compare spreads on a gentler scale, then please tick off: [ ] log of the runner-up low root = 1.06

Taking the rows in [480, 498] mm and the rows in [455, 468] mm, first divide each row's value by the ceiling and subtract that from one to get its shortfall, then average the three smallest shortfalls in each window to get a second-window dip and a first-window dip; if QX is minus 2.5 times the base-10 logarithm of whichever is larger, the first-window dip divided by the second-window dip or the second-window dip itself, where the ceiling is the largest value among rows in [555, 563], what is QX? -0.2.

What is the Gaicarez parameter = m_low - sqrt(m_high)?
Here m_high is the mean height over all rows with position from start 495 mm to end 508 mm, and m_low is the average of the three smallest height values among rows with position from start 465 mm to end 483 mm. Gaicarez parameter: 6.7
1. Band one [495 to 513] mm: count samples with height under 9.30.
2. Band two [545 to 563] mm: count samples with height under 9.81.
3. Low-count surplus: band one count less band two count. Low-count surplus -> -4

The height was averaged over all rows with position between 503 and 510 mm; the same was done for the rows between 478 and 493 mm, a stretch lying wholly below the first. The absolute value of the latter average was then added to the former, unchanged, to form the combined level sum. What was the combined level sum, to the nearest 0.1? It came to 19.2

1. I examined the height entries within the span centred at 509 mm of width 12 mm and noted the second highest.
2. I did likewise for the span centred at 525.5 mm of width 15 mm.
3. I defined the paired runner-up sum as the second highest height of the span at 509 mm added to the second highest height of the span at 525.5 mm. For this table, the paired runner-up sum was 18.4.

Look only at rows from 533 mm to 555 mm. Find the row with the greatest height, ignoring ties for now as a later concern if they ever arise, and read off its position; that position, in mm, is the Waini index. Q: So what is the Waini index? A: 539.0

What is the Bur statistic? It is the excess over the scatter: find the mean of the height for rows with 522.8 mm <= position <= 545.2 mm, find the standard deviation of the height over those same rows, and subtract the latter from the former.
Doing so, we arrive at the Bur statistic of 8.5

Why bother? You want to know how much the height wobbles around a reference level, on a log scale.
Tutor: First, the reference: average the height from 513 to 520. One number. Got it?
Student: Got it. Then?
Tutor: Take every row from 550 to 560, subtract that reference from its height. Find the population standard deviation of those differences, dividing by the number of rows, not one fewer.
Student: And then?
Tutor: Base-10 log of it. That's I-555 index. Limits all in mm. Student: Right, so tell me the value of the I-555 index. -0.36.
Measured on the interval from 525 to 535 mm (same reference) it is -0.50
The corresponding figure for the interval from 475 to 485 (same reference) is -0.36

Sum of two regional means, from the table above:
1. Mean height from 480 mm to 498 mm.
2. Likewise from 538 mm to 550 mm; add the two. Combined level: 18.5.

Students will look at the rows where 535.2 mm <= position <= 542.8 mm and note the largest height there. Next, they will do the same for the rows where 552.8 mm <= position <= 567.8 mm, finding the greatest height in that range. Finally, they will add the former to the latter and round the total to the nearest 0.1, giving 18.5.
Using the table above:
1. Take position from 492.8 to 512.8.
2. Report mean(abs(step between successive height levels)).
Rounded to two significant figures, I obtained 0.59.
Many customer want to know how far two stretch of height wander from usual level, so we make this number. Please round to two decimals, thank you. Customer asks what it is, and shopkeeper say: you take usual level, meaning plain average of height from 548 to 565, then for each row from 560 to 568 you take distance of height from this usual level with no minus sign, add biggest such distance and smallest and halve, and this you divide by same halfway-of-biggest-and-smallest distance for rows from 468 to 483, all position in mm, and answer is 0.27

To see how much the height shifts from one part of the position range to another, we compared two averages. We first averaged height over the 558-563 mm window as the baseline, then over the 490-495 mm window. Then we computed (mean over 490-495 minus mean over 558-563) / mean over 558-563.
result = 0.11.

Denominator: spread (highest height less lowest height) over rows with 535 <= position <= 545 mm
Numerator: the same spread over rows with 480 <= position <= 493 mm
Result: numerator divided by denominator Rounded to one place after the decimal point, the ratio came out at 2.1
